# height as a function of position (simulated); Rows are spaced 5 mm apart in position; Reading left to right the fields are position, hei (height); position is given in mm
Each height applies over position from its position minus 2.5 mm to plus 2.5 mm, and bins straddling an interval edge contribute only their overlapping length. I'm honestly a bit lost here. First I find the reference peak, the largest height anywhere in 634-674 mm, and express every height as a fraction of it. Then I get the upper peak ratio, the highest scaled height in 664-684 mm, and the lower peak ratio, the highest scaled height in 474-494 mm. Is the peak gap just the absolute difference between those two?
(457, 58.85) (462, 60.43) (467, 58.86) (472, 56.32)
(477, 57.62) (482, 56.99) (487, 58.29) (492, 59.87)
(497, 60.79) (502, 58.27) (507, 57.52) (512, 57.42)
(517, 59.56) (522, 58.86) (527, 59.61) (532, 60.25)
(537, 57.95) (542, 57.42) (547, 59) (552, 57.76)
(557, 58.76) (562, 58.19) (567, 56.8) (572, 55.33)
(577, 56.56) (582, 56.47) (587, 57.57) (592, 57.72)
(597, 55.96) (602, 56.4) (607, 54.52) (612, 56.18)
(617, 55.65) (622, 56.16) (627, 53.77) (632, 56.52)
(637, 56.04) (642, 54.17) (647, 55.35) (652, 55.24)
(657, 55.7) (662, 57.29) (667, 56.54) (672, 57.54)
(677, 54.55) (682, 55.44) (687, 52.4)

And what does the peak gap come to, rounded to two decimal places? 0.04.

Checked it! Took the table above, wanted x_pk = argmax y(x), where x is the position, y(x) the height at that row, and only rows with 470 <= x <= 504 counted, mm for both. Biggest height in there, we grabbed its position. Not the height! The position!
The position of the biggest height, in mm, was 497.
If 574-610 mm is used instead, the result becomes 592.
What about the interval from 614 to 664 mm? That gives 662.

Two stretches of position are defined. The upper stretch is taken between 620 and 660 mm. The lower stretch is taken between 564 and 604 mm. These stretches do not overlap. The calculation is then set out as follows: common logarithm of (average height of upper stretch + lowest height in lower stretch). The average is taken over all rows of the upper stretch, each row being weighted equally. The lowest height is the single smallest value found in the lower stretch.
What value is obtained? 2.04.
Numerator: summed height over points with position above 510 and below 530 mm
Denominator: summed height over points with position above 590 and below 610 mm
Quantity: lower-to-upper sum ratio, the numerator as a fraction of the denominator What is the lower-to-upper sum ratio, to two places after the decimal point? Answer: 1.05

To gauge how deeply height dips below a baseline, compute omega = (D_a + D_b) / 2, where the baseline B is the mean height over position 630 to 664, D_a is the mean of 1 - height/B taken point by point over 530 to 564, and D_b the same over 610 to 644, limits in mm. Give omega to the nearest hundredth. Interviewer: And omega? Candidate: -0.02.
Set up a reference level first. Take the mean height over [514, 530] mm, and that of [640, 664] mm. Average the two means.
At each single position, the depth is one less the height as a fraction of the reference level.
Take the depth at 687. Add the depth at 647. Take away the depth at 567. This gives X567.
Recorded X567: 0.11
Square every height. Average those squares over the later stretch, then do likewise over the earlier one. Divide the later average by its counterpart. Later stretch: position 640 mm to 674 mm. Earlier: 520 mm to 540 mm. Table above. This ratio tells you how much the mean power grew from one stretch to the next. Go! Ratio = 0.90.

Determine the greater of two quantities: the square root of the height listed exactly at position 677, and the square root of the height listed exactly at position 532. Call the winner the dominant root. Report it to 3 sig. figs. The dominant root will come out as 7.76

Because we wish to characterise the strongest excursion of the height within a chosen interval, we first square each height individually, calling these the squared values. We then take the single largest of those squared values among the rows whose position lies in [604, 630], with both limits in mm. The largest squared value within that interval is 3156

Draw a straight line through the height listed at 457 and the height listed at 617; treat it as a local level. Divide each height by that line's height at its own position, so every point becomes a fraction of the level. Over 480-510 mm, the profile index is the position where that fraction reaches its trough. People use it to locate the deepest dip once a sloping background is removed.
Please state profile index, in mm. 482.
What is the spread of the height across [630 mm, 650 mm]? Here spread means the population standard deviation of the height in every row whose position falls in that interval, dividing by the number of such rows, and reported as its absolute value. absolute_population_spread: 0.88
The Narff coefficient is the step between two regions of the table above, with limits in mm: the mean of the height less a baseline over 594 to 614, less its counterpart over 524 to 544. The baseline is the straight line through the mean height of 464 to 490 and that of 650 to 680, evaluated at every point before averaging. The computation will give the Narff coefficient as -2.5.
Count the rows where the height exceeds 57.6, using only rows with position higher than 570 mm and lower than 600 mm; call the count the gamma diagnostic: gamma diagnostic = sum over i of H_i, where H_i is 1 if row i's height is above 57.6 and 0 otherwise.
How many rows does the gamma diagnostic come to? 1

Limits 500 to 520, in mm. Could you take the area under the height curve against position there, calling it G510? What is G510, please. 1164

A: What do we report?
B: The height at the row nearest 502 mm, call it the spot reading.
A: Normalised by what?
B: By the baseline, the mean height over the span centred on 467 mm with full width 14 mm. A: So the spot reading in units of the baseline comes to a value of 0.995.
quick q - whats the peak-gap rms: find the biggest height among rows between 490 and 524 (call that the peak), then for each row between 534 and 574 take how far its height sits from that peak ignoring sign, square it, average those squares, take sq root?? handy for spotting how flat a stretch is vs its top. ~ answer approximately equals 3.3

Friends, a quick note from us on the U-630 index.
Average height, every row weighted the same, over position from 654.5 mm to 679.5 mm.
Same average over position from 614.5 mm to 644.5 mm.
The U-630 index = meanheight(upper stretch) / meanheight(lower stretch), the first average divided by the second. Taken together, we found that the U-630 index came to 1.02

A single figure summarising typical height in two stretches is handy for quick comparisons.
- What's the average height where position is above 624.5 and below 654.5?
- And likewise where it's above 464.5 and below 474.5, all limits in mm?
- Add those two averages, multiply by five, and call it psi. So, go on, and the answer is 564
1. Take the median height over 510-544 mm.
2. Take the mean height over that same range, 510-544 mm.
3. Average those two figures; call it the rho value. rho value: 58.8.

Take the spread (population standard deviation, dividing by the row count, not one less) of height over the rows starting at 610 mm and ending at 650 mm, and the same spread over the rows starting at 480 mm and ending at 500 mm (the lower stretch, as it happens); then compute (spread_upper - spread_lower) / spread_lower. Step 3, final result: -0.36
